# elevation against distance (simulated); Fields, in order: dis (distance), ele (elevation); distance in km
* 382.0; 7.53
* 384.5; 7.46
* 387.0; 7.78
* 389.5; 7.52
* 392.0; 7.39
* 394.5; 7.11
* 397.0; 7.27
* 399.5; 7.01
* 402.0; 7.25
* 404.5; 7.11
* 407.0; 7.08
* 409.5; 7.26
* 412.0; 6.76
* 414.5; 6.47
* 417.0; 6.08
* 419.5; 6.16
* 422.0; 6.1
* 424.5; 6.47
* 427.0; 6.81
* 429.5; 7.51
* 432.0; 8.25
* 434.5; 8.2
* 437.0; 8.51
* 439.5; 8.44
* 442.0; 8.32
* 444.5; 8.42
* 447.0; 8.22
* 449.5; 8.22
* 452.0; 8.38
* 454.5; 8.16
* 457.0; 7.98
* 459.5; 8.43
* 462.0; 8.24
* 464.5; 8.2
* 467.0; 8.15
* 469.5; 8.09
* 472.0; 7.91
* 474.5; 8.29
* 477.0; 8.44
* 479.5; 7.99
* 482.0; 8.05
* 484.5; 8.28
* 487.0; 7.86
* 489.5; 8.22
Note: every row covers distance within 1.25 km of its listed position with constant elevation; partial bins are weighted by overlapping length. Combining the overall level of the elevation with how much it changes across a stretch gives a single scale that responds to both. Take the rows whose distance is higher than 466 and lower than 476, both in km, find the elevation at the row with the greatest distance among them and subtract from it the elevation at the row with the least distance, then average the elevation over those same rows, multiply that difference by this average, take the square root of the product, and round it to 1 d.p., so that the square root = 1.1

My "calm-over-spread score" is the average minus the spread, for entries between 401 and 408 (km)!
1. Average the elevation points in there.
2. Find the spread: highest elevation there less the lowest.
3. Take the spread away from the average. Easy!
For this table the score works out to 6.98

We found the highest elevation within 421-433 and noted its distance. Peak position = 432.0 km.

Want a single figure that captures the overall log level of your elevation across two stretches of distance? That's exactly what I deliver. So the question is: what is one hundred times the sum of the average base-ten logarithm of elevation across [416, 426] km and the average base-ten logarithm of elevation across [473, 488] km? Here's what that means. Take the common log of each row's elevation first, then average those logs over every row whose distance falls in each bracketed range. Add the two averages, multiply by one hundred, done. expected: 170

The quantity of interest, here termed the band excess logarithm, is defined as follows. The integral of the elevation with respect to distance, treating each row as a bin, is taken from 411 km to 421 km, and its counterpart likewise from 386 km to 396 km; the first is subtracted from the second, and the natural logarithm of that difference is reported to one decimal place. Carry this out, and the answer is 2.4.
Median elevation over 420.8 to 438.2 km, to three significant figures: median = 7.51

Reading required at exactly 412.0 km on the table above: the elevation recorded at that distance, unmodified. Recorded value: 6.76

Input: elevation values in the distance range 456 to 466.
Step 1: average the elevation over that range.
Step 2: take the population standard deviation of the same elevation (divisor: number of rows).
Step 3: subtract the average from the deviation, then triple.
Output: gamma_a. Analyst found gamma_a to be -24.2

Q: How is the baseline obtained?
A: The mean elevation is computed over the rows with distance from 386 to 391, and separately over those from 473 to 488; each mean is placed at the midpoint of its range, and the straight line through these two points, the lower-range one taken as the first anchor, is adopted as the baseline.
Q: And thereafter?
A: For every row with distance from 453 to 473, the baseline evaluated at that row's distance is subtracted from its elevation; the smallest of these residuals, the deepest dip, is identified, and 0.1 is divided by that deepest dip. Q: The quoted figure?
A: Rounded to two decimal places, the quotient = -0.51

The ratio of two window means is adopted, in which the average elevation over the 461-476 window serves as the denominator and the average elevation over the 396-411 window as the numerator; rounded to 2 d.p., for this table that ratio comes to 0.88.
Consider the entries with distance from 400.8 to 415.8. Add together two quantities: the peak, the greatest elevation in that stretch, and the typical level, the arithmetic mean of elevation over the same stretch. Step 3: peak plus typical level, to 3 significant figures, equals 14.2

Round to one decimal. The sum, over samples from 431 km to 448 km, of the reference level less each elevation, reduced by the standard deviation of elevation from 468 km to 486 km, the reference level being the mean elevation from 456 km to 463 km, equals -1.0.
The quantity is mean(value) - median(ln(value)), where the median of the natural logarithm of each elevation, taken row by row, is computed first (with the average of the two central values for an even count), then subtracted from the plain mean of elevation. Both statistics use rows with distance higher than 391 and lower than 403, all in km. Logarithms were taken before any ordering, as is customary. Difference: 5.22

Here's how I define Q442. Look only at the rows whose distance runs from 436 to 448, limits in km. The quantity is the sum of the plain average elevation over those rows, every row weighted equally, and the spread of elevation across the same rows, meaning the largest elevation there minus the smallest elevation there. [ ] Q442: 8.67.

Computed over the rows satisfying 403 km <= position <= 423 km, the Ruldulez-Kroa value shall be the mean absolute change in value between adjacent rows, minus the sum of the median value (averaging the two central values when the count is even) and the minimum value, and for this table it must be -12.5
